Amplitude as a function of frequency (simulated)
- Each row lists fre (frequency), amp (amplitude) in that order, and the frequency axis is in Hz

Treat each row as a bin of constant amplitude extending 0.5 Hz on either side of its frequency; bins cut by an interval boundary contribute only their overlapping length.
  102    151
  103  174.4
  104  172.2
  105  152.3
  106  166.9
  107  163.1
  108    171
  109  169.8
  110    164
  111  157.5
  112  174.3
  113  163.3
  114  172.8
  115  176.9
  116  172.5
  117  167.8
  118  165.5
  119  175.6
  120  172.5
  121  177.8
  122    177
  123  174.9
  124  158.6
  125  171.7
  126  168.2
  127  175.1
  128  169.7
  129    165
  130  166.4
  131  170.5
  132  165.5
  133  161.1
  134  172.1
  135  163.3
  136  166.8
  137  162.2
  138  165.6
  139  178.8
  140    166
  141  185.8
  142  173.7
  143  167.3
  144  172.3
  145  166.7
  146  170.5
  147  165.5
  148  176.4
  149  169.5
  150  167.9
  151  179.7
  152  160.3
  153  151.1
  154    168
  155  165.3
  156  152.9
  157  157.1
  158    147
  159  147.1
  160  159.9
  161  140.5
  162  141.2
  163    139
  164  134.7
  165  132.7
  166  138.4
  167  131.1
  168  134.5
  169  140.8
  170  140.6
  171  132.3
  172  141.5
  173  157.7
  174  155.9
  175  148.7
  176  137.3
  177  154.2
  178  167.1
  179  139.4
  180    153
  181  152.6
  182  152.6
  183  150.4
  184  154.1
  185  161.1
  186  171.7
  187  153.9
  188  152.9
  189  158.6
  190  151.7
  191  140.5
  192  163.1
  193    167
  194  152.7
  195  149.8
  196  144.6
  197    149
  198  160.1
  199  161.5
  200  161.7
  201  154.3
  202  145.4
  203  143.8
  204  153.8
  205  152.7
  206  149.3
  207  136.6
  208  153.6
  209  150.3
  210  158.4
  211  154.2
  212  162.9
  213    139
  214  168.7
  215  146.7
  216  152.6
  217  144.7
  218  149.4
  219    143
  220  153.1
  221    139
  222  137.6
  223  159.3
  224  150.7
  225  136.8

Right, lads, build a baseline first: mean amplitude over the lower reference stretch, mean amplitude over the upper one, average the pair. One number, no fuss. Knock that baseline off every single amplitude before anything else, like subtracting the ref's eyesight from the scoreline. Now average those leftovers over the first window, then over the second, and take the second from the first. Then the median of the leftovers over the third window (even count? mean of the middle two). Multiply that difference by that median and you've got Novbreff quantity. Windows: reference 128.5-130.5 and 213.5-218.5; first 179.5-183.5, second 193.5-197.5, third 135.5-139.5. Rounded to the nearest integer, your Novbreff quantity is 22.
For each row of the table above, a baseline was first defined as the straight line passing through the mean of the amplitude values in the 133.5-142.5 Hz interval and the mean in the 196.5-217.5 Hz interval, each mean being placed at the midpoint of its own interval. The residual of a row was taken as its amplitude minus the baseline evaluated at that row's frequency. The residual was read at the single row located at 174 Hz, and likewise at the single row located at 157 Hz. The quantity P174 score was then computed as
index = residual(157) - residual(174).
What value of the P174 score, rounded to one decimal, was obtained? -3.3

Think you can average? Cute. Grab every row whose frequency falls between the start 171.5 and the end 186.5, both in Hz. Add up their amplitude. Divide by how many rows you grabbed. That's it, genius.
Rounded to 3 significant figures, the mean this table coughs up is 153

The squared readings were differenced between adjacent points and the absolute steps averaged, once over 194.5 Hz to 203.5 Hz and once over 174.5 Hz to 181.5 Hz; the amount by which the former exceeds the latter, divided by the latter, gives -0.6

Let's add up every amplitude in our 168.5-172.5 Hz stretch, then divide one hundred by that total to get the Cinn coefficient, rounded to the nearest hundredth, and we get 0.18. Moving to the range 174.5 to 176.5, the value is 0.35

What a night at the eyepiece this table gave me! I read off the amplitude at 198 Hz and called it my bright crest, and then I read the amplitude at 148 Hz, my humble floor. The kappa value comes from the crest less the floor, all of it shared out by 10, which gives -1.6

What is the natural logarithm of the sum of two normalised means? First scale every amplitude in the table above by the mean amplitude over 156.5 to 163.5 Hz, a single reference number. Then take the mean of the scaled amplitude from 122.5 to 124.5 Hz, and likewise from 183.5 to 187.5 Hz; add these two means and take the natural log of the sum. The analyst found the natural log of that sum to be 0.80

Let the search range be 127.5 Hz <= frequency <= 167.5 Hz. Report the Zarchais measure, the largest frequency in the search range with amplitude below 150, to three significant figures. 167 Hz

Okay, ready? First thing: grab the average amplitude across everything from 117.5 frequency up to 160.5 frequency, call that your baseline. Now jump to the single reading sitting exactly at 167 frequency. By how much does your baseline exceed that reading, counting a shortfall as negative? 36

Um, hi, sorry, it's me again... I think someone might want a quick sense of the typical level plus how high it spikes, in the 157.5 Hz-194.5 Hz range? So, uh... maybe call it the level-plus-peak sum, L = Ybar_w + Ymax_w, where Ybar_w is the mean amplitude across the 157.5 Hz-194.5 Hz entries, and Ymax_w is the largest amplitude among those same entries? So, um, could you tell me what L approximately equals 320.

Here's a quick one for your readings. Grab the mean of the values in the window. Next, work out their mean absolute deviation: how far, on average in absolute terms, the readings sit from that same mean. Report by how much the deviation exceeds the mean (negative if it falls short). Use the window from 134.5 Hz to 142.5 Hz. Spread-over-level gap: -163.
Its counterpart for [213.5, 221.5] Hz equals -143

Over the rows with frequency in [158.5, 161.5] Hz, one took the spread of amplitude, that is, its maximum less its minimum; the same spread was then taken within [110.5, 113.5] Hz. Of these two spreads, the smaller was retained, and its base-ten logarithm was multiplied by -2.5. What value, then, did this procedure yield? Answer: -3.1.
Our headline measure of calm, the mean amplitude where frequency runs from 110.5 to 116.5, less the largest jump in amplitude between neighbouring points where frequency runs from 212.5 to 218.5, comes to 140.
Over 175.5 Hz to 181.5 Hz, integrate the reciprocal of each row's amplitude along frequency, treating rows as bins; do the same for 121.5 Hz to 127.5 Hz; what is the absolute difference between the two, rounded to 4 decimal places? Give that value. 0.0049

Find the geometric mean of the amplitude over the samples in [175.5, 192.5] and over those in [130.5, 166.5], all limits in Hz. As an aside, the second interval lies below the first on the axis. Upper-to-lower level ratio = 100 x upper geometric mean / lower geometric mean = 96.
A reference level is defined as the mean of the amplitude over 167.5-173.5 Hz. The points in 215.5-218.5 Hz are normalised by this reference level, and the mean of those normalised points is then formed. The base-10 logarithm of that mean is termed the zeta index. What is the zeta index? 0.023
